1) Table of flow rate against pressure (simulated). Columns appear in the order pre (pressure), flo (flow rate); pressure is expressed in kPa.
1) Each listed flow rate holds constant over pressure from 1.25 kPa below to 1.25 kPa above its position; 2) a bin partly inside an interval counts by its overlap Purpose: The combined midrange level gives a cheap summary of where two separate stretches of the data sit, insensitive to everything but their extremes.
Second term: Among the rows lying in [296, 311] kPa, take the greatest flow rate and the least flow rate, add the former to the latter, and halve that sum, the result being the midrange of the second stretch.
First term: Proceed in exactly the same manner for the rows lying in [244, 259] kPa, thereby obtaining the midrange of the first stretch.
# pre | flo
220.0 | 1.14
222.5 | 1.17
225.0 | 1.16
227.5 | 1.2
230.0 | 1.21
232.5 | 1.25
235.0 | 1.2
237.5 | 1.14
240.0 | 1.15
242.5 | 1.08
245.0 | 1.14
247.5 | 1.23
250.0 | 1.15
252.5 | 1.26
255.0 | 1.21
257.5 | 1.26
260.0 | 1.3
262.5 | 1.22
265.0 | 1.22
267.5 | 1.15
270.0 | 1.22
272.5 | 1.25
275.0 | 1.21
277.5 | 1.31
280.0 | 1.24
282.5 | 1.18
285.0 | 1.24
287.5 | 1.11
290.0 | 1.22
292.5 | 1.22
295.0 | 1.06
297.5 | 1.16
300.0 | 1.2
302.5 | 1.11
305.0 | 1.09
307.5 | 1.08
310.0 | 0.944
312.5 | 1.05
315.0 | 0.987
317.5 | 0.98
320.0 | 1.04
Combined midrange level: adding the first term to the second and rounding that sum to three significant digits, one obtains 2.27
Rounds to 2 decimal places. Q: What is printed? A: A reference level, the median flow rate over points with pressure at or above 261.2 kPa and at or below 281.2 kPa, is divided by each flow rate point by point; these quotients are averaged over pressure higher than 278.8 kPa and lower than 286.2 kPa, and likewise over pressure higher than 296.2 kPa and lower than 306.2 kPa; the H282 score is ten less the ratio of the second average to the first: 8.93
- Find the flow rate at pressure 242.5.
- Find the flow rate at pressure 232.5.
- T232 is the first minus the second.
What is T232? -0.17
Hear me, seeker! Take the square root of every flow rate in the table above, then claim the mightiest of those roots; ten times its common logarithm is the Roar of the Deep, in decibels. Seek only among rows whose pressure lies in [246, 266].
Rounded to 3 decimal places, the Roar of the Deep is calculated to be 0.570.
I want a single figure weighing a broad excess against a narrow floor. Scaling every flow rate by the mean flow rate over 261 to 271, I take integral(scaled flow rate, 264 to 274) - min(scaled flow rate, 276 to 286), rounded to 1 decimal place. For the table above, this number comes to 9.1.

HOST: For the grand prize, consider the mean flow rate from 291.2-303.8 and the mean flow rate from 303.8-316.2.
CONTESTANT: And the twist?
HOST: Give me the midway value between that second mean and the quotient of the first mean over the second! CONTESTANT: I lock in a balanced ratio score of 1.073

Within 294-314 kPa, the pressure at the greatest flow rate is 300.0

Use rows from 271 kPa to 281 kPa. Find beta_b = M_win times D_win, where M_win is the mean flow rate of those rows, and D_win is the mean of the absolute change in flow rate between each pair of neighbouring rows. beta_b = 0.088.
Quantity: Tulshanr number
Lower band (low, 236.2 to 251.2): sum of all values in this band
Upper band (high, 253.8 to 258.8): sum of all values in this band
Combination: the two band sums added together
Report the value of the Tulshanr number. 9.4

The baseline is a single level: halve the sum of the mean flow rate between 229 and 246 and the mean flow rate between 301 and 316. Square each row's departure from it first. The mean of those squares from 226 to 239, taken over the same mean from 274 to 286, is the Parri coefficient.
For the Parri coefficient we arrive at 0.5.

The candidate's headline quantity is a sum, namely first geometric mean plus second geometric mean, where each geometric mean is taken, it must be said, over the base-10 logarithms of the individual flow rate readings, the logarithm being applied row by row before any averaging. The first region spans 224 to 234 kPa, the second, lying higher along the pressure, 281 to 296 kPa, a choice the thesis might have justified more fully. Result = 0.142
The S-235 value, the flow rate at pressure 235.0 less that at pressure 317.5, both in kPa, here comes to 0.22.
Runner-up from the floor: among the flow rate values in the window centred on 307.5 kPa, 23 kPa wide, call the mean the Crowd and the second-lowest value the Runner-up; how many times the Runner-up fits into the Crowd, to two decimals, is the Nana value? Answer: 1.09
